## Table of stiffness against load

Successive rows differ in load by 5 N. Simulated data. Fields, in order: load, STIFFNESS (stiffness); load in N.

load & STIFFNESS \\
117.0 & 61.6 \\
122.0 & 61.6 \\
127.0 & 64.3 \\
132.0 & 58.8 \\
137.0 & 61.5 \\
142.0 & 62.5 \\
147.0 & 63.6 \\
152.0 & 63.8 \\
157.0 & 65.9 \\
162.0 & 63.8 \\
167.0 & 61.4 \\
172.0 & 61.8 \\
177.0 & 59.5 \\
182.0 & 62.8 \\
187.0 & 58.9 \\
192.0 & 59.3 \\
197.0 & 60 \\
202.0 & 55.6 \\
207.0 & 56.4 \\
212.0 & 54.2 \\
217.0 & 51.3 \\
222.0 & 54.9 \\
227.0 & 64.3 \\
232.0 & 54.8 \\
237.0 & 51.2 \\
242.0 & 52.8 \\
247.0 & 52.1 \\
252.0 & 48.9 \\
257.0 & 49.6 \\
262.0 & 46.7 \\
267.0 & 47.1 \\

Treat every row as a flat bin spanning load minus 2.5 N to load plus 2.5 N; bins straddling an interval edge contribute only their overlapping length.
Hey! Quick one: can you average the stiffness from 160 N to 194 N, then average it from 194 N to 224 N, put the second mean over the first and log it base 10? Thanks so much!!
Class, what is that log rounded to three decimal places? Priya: -0.042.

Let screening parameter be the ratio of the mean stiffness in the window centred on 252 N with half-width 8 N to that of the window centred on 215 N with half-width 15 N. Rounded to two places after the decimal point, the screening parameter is 0.89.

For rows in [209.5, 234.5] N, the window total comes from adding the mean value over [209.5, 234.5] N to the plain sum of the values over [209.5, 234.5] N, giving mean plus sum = 335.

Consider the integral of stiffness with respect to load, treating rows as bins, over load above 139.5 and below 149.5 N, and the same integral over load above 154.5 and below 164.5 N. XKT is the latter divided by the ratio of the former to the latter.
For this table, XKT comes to 667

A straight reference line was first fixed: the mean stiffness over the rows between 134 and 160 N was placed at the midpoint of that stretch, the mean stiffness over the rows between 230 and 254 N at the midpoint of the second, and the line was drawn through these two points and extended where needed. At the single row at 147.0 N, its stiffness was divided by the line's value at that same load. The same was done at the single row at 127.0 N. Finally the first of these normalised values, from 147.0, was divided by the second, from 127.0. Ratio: 1.03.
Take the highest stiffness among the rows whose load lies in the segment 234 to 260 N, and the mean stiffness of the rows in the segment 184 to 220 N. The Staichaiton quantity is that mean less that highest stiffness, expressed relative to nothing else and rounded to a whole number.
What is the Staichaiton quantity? 4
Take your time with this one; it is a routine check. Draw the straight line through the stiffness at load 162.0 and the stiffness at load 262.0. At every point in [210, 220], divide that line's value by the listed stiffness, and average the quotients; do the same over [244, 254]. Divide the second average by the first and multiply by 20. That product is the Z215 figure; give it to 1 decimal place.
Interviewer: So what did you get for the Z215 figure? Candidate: 18.6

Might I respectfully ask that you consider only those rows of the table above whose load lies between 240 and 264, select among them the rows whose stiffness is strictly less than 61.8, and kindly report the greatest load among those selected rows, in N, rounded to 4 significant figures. 262.0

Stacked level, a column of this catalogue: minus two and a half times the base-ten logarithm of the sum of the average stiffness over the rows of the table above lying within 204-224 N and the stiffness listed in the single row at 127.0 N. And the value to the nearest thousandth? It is -5.184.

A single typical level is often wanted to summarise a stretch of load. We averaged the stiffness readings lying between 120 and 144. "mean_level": 61.7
